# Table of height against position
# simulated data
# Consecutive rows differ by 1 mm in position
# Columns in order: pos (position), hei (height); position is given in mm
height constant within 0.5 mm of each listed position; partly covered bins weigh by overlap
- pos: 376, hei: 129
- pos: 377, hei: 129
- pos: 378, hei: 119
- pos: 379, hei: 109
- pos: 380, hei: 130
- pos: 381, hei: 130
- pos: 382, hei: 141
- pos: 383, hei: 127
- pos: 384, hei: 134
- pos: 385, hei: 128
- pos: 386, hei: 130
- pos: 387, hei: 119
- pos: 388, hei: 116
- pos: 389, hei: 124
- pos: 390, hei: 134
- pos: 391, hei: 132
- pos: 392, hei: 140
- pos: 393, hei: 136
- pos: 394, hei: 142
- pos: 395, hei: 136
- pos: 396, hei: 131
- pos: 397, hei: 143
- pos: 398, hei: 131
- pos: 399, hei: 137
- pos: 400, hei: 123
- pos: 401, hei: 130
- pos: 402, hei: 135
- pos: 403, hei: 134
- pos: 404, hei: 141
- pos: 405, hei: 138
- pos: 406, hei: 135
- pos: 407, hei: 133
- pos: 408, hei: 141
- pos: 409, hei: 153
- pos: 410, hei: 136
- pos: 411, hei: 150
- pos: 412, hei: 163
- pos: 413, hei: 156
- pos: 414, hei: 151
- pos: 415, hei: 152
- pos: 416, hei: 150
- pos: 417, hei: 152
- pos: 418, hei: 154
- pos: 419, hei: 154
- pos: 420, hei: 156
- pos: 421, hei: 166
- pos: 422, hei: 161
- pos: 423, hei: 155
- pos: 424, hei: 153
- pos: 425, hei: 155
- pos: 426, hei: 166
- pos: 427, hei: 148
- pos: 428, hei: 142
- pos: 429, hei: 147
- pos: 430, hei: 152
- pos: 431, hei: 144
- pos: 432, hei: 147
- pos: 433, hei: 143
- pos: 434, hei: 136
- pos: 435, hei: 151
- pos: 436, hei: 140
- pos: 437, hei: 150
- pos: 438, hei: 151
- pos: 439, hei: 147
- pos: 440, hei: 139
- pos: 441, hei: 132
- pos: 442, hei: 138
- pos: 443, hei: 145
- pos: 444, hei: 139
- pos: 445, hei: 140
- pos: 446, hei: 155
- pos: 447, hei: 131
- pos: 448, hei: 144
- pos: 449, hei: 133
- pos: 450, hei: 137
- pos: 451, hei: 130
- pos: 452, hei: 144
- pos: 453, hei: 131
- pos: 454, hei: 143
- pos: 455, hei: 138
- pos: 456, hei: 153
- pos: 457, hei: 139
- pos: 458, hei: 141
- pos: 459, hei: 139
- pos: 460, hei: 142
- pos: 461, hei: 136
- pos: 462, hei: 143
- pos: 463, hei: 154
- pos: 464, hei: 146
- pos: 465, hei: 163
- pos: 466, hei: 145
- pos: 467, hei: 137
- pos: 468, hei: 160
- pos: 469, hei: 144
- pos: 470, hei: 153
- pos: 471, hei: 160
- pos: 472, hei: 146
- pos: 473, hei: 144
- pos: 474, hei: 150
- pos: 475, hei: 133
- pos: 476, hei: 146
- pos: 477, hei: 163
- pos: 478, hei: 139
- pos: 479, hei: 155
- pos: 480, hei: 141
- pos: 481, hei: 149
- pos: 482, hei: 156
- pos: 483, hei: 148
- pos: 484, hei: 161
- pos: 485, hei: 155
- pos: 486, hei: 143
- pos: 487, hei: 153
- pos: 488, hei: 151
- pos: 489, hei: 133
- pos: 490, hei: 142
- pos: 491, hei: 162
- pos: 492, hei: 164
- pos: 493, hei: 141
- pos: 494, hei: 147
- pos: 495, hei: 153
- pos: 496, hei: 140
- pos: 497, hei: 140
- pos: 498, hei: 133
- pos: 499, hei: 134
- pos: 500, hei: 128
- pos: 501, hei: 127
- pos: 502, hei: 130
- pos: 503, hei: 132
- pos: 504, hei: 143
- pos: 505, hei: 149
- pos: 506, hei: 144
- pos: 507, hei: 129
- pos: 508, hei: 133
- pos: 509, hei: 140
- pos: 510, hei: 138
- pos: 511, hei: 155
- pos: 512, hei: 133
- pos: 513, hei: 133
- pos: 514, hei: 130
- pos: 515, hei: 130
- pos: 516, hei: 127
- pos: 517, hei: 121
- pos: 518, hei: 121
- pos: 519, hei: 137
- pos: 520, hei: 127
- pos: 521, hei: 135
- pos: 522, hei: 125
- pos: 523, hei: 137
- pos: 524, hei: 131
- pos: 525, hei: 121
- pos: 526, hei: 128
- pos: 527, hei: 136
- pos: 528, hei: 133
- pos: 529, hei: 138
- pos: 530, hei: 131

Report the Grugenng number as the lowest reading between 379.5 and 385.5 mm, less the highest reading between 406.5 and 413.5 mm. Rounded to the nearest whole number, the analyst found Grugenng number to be -36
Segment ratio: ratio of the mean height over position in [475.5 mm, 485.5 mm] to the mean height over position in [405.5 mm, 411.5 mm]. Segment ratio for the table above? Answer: 1.07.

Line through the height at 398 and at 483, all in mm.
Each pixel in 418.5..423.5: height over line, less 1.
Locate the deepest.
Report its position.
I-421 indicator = 419 mm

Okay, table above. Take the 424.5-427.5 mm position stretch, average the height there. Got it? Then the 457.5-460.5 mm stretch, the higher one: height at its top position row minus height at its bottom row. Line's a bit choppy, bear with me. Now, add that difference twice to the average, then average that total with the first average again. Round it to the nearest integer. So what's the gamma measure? 157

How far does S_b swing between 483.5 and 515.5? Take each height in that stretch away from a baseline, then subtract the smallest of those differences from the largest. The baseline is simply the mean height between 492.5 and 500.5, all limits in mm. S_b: 37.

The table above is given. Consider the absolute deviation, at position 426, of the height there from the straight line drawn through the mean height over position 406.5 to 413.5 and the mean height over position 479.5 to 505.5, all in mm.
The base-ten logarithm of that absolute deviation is 1.3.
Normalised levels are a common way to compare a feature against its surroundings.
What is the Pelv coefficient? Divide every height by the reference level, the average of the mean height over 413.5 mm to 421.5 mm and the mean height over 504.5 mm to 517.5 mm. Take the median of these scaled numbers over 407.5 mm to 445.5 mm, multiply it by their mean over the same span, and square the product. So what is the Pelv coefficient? 1.13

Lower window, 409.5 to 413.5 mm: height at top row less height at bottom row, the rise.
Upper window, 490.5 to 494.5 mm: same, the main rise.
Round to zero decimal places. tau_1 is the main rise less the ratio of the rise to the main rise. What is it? -14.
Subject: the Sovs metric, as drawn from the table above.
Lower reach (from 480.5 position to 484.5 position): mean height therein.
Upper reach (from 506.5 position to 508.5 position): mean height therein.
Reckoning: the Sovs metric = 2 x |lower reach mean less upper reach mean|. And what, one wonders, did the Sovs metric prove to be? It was 45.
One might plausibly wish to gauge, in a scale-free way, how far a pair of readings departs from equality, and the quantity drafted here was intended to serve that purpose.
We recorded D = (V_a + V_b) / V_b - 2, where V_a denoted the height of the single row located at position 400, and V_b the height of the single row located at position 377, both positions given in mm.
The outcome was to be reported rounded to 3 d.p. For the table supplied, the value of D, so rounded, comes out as -0.047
